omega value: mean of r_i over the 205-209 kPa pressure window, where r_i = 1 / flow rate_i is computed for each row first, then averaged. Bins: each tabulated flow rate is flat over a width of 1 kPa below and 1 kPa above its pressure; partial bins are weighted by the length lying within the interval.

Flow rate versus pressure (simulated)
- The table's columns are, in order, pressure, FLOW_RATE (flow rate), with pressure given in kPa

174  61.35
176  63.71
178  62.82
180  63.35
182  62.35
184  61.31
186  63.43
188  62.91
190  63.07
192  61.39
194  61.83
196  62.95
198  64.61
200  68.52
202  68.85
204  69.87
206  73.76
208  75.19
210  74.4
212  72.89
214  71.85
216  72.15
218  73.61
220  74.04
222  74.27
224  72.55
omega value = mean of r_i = 0.0134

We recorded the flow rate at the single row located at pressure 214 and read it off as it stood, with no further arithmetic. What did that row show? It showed 71.85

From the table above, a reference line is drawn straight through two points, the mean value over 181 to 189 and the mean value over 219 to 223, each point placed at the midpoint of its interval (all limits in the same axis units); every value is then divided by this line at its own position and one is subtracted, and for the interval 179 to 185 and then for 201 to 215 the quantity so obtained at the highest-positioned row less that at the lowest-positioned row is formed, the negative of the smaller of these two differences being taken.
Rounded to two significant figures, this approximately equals 0.054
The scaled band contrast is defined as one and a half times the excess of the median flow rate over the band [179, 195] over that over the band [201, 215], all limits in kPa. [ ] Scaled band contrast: -15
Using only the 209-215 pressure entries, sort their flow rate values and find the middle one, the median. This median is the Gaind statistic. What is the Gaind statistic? 73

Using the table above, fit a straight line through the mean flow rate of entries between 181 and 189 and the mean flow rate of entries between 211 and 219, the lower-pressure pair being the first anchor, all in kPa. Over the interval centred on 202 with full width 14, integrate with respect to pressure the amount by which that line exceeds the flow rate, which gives -12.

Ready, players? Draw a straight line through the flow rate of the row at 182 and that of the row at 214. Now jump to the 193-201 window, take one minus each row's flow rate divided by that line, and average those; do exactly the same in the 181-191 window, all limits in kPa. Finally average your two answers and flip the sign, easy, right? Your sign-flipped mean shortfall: -0.02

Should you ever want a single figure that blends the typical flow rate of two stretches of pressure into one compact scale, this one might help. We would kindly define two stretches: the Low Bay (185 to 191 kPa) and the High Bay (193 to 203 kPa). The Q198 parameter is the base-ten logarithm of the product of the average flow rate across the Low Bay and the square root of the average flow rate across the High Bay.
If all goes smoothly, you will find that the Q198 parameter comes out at 2.708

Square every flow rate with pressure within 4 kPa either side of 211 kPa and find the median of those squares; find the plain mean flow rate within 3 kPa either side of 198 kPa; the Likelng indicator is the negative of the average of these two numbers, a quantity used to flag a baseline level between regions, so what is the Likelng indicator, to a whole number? -2745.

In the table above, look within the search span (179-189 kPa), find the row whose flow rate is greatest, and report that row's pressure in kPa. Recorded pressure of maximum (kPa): 186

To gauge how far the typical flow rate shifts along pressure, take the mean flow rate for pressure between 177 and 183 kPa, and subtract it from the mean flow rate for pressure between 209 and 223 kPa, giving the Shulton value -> 10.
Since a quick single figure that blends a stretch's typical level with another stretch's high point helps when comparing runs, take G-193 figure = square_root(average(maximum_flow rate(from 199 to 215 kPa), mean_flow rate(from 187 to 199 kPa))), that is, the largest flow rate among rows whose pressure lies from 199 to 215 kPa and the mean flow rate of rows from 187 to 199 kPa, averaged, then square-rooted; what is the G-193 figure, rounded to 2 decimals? 8.31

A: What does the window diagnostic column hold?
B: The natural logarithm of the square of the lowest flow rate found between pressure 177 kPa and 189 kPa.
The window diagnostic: 8.2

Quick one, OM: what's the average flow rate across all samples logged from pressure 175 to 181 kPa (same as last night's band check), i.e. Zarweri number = 63.3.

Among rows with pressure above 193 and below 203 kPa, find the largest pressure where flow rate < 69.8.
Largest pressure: 202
